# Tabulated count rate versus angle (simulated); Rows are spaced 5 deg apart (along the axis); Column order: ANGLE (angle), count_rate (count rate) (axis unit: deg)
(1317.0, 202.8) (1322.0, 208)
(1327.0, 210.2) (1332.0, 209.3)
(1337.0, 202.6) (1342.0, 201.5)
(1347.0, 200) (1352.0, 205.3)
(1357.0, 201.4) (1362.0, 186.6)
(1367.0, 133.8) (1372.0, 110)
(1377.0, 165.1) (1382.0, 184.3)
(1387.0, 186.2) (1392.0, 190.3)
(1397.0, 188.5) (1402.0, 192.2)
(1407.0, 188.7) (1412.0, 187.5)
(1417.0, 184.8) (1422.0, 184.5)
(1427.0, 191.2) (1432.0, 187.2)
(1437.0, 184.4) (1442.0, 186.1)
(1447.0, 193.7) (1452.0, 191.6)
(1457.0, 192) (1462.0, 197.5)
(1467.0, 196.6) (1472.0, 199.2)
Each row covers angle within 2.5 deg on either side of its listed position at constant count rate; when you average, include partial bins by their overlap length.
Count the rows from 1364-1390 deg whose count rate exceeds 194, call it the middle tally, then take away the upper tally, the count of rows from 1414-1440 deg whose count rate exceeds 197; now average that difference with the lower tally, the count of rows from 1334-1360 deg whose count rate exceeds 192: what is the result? 2.5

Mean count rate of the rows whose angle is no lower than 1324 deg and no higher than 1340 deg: 207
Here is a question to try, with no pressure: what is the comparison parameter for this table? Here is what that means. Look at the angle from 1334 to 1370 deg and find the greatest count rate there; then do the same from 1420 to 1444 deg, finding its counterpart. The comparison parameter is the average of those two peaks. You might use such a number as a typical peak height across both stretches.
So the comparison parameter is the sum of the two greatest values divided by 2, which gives 198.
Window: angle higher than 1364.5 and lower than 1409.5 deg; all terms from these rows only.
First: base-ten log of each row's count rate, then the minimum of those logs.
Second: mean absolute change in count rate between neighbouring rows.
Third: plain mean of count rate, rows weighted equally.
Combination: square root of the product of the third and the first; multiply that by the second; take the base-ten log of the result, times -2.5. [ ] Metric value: -6.05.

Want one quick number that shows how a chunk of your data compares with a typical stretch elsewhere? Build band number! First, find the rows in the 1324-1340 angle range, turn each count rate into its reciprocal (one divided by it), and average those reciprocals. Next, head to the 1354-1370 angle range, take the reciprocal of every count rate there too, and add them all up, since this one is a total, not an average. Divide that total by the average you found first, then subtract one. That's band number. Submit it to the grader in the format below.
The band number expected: 2.69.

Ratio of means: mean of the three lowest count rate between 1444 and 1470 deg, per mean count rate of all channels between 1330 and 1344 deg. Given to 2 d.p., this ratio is 0.94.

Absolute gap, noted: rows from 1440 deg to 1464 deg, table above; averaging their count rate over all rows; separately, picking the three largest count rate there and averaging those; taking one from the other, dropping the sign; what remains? 2.2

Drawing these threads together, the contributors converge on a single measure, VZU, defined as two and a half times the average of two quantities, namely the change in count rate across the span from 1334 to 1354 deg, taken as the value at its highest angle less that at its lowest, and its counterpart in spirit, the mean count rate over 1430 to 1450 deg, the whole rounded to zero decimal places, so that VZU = 238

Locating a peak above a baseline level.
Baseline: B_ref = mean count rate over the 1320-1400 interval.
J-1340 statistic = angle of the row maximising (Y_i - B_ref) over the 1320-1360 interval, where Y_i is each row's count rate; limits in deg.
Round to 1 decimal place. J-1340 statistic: 1327.0 deg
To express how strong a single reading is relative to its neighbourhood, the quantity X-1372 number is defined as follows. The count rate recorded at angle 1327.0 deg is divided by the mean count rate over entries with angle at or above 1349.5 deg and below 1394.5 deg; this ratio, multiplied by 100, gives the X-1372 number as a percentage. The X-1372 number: 121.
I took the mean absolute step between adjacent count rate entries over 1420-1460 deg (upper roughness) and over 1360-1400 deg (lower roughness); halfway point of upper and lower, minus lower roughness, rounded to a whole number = -10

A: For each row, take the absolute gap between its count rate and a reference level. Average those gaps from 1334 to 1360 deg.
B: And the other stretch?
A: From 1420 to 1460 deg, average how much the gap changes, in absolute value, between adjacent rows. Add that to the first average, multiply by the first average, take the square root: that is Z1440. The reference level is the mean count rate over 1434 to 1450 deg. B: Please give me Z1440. 15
